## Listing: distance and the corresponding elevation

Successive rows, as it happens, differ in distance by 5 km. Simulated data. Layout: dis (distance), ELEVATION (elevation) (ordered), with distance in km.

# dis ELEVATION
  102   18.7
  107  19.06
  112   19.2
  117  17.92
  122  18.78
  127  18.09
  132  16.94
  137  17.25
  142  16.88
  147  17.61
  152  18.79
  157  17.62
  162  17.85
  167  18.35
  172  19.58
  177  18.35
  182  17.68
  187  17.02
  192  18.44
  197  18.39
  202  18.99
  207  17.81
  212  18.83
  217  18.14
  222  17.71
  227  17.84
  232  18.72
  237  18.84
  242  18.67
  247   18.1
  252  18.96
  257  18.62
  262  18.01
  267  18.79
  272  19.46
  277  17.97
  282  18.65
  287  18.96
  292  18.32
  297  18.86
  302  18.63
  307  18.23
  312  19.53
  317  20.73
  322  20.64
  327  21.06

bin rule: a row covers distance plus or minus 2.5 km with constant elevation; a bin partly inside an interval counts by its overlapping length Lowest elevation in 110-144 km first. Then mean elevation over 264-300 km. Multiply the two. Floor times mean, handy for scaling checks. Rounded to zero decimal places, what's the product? 316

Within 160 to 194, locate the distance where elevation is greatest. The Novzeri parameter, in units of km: 172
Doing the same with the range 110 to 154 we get 112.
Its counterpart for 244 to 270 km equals 252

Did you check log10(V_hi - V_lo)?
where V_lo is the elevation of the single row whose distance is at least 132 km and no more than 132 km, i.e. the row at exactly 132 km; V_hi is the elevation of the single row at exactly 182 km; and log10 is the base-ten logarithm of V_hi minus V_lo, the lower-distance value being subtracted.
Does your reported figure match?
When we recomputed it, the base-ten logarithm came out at -0.13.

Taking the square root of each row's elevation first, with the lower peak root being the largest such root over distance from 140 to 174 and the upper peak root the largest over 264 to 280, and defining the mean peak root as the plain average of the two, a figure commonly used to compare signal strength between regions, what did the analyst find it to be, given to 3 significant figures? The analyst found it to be 4.42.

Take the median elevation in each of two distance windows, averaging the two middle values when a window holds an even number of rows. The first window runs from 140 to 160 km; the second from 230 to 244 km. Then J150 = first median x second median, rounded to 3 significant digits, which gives 330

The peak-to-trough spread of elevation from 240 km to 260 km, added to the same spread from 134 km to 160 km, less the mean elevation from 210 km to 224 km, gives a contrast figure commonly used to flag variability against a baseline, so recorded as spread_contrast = -15.5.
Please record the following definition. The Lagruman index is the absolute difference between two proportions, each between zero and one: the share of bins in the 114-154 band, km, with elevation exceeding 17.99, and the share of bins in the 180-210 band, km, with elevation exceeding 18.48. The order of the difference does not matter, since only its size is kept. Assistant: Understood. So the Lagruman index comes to 0.21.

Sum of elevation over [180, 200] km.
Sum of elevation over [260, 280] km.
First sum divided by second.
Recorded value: 0.96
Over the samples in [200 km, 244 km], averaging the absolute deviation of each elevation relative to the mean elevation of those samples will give 0.46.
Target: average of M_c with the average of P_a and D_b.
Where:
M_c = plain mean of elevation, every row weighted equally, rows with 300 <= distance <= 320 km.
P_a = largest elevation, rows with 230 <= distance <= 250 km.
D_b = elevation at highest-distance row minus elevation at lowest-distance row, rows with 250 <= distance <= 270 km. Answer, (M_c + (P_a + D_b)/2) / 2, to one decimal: 14.3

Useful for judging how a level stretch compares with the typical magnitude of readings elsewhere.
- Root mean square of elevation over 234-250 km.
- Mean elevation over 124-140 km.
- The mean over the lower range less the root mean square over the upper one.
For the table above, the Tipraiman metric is -1.1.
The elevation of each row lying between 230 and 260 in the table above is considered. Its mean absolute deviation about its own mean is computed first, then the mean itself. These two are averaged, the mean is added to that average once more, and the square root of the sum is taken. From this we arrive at 5.30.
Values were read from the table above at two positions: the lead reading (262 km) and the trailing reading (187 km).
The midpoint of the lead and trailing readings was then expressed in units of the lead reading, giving 0.97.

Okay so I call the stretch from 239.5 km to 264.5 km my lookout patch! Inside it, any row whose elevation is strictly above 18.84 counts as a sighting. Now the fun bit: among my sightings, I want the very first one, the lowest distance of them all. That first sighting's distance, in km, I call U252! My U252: 252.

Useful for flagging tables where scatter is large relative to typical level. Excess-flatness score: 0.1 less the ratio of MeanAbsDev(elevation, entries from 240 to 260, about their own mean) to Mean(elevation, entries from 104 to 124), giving 0.087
